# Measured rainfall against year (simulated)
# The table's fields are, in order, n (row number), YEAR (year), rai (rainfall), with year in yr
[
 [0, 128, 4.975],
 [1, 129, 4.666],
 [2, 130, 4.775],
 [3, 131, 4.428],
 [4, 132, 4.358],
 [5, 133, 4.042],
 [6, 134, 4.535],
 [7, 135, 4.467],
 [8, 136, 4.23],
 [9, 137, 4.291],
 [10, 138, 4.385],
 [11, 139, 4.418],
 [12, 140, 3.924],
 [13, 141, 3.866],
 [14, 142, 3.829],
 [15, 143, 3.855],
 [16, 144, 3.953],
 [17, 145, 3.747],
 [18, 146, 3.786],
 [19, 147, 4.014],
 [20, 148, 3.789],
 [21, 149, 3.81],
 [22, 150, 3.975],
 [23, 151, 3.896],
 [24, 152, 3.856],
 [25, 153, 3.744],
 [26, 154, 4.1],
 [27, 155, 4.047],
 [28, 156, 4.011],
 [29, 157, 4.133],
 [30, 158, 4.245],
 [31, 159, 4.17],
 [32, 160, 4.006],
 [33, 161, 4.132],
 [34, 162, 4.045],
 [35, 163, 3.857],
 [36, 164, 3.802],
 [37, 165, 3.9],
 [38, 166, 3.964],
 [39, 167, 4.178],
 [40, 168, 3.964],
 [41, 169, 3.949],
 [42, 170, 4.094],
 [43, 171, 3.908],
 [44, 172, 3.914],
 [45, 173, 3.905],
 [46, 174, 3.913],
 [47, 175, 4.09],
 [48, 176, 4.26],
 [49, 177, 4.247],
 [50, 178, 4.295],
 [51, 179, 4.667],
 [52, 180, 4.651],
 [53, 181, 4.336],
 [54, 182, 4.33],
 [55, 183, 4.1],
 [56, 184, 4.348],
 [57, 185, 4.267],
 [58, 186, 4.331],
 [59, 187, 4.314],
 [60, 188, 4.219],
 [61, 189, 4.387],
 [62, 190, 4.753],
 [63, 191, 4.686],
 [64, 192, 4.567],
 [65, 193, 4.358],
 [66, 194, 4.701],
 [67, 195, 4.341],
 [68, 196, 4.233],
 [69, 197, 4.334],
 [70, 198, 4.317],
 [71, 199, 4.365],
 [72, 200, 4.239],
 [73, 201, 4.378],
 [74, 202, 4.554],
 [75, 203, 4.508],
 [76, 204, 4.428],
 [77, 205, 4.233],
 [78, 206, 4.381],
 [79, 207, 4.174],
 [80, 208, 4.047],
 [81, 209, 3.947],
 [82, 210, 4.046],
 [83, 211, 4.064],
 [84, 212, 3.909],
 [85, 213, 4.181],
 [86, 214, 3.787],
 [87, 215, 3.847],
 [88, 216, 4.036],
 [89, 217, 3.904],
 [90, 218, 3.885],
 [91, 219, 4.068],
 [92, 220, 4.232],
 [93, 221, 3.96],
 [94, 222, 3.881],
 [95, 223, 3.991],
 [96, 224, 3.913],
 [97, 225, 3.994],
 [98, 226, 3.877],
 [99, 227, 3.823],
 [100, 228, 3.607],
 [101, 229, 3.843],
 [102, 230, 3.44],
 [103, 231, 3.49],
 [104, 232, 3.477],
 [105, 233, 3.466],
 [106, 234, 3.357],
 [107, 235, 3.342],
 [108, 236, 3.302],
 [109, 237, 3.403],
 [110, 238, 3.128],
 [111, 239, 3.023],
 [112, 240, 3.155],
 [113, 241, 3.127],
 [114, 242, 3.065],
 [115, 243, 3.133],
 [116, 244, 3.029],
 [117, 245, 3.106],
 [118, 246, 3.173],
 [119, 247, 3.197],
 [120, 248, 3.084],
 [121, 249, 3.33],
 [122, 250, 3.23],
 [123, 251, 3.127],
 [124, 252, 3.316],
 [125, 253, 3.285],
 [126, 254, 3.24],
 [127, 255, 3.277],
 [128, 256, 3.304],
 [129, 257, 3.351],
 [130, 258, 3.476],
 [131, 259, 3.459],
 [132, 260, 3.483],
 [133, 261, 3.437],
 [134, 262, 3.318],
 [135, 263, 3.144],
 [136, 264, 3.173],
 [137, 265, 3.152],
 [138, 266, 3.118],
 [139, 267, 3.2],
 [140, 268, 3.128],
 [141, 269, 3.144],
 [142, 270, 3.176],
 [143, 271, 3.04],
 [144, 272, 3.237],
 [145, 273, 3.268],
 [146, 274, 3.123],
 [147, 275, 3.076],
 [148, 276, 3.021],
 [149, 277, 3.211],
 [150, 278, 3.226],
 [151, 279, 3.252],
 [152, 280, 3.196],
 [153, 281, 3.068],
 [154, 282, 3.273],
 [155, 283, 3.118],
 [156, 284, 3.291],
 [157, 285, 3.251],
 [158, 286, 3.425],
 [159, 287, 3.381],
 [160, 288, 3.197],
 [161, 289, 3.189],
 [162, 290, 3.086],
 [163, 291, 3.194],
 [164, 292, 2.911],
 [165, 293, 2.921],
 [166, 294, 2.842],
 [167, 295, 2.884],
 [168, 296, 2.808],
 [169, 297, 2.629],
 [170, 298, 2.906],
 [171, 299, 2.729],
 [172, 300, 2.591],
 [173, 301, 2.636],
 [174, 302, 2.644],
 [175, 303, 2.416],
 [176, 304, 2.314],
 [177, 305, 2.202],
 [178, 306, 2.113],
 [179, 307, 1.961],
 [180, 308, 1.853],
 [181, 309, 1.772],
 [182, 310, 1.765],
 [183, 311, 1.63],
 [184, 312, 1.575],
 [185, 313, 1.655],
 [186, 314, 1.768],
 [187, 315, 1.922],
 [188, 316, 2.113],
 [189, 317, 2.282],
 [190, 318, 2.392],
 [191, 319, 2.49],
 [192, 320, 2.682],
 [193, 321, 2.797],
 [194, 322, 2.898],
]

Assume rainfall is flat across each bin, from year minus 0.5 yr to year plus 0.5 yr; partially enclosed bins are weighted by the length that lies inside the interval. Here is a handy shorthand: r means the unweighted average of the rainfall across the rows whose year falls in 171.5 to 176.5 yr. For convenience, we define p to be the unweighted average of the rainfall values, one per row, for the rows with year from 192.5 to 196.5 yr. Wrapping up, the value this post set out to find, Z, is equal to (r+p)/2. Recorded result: 4.2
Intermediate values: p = 4.4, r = 4.0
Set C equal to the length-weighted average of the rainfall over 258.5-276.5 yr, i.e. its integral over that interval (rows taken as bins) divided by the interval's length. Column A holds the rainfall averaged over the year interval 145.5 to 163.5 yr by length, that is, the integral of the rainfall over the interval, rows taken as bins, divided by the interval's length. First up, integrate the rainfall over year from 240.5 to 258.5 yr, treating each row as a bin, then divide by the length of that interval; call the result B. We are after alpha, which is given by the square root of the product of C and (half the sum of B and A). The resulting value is 3.40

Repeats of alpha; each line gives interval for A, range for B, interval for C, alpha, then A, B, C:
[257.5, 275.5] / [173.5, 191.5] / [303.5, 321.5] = 2.80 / 3.23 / 4.34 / 2.1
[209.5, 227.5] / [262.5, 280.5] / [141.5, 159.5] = 3.75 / 3.97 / 3.16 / 3.9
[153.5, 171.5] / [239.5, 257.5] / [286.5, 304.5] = 3.21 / 4.03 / 3.20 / 2.8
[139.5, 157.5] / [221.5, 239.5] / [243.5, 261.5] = 3.50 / 3.91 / 3.58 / 3.3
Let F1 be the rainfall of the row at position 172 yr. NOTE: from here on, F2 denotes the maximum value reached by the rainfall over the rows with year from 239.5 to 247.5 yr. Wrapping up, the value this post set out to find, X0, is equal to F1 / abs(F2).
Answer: 1.22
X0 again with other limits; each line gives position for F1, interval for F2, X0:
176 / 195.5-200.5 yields 0.98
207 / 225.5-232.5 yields 1.08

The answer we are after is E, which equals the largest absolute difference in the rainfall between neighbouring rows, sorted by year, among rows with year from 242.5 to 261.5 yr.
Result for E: 0.25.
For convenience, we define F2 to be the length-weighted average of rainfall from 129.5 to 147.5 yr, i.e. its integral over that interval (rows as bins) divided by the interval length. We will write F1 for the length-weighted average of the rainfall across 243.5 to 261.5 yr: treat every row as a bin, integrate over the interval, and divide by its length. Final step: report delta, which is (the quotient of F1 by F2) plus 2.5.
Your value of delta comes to 3.29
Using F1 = 3.3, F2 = 4.2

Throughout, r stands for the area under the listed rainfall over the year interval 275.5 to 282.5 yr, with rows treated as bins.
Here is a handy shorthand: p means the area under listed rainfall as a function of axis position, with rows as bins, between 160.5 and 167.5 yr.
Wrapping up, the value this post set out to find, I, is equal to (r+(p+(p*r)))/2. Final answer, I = 335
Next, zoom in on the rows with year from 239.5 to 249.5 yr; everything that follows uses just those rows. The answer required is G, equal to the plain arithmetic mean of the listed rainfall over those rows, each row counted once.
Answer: 3.1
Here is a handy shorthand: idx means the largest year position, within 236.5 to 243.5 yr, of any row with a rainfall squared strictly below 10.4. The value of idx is 243 yr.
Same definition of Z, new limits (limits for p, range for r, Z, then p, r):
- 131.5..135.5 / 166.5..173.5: 4.2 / 4.4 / 4.0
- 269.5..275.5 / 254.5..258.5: 3.3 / 3.2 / 3.4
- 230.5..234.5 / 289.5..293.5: 3.2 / 3.4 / 3.0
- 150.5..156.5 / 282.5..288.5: 3.6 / 3.9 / 3.3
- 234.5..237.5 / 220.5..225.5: 3.6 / 3.3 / 3.9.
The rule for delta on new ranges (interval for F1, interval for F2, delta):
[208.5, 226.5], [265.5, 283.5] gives 3.76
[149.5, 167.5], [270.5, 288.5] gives 3.75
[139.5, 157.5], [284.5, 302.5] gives 3.82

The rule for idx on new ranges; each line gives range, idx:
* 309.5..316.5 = 316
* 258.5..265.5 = 265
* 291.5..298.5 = 298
